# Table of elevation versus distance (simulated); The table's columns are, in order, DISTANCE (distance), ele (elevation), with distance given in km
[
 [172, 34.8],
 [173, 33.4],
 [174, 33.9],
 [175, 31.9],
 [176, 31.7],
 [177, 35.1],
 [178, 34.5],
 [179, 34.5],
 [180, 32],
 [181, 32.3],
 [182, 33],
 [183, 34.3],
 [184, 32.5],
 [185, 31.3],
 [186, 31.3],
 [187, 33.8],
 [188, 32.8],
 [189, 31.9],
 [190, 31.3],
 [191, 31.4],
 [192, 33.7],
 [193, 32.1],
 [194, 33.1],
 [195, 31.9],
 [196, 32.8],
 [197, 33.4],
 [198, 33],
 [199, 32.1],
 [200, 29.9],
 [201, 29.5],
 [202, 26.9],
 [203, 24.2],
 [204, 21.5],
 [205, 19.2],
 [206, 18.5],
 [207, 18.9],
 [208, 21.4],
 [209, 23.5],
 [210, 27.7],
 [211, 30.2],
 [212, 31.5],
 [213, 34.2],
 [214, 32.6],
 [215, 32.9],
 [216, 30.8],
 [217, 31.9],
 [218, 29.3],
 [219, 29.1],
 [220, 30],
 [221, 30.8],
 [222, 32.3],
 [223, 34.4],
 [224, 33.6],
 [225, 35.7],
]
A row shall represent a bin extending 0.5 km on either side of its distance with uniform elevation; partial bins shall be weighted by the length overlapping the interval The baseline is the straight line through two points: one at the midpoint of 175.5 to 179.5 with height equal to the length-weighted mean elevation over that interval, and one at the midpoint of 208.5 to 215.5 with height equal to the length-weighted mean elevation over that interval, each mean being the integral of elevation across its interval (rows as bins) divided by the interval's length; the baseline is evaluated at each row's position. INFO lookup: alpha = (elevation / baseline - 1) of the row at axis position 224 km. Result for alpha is 0.15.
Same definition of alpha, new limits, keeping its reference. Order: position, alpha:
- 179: 0.02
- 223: 0.18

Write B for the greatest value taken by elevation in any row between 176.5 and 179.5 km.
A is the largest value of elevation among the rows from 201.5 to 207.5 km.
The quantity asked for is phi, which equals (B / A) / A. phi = 0.0485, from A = 26.9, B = 35.1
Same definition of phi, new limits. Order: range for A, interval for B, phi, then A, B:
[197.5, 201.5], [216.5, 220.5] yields 0.0293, 33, 31.9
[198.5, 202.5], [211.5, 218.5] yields 0.0332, 32.1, 34.2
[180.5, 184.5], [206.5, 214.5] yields 0.0291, 34.3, 34.2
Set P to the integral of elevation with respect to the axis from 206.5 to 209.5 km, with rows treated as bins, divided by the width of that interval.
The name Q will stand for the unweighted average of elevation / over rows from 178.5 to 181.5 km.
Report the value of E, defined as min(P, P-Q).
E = -11.7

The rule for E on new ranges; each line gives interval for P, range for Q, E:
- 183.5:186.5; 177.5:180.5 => -2.0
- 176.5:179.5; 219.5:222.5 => 3.7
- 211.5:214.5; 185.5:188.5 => 0.1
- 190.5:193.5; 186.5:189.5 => -0.4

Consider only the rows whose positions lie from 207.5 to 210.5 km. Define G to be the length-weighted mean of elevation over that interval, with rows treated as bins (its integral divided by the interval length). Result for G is 24.2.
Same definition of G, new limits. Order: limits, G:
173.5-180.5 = 33.4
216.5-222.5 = 30.6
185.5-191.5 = 32.1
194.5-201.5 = 31.8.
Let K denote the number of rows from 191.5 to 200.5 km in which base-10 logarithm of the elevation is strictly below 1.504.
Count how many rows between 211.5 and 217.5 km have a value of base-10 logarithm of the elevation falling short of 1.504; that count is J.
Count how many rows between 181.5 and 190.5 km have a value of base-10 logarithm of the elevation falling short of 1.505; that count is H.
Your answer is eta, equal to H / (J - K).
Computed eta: 4.0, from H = 4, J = 3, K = 2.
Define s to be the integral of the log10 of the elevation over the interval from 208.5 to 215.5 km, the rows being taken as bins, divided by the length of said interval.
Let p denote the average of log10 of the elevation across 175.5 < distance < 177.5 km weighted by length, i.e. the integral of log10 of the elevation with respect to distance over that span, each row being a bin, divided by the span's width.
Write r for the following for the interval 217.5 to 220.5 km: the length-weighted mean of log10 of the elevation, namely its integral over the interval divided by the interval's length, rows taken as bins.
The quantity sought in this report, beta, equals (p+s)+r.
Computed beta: 4.47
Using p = 1.52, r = 1.47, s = 1.48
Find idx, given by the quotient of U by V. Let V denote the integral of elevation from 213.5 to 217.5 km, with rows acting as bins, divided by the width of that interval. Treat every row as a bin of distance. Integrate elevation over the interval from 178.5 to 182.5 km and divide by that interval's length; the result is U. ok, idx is 1.03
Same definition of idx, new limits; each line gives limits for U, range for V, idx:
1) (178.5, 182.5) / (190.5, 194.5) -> 1.01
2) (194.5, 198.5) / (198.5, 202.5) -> 1.11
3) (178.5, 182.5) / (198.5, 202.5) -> 1.11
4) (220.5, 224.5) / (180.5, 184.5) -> 0.99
